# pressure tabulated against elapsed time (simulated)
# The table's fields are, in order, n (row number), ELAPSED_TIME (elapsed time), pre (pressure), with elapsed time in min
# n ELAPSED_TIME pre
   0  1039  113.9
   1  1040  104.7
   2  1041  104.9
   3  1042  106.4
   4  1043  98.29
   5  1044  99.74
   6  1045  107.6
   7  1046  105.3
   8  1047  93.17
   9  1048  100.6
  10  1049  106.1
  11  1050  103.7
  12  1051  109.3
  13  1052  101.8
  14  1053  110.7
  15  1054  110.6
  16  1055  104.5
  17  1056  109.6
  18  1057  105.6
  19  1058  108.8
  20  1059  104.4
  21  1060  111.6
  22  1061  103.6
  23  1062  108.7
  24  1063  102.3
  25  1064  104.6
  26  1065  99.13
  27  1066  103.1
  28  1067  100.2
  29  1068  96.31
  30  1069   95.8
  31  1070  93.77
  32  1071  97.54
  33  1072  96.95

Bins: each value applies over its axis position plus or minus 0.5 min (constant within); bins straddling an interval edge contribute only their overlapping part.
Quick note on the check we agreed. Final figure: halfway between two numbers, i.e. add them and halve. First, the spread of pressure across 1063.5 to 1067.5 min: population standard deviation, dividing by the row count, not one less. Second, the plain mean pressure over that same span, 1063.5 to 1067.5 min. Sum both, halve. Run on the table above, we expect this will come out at 52.0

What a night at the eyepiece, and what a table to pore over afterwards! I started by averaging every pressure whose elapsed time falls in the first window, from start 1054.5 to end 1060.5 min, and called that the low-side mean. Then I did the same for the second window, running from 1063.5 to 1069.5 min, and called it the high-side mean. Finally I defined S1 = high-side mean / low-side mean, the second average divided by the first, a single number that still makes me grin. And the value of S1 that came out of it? 0.93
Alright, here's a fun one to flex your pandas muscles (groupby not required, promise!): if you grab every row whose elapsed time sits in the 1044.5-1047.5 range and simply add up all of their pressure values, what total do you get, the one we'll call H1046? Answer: 306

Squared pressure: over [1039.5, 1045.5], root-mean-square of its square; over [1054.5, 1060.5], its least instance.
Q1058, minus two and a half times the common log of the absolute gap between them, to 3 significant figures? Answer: -5.29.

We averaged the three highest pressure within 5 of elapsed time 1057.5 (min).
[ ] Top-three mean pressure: 111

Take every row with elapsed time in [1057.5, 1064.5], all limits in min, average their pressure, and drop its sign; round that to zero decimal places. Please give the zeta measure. 106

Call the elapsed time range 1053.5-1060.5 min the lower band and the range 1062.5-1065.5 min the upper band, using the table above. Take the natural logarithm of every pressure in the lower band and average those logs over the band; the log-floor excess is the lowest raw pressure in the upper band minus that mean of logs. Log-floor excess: 94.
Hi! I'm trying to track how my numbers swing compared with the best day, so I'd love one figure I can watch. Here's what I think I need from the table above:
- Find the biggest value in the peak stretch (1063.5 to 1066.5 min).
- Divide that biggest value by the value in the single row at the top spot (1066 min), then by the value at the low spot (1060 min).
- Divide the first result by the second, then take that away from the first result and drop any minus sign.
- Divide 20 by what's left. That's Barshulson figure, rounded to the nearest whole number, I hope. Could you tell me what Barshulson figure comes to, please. 295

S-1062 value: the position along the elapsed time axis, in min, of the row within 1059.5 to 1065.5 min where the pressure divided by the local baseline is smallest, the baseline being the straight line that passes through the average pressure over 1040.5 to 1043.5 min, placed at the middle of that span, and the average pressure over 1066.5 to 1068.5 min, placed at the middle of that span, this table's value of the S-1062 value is 1065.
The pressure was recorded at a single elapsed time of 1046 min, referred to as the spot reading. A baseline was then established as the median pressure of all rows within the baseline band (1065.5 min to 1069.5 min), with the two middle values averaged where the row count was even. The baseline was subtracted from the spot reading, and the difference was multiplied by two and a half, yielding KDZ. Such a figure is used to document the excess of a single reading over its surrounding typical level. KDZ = 18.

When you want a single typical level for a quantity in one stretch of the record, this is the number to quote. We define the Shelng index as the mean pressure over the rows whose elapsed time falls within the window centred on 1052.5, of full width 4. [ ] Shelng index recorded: 108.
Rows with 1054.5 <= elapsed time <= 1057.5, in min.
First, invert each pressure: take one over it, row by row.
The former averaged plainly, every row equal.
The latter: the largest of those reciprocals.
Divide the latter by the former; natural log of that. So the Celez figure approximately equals 0.019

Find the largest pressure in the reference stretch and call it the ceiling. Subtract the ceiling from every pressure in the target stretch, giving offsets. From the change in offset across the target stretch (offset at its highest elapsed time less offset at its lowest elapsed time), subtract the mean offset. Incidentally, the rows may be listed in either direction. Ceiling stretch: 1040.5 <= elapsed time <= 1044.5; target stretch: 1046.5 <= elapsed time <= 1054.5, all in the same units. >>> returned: 19.3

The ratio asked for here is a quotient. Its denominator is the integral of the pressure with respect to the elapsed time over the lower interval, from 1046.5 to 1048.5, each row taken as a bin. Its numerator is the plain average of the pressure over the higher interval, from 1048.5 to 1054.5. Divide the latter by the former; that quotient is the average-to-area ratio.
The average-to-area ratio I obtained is 0.55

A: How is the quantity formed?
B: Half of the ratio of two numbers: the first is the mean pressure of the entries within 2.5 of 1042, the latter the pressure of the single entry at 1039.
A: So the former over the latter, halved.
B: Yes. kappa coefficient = 0.451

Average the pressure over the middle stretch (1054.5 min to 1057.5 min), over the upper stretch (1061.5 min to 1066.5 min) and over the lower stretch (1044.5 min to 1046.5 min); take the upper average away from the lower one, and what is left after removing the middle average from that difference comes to -104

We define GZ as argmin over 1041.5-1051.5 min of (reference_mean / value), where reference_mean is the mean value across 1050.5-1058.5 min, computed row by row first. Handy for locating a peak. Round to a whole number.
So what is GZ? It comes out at 1051 min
